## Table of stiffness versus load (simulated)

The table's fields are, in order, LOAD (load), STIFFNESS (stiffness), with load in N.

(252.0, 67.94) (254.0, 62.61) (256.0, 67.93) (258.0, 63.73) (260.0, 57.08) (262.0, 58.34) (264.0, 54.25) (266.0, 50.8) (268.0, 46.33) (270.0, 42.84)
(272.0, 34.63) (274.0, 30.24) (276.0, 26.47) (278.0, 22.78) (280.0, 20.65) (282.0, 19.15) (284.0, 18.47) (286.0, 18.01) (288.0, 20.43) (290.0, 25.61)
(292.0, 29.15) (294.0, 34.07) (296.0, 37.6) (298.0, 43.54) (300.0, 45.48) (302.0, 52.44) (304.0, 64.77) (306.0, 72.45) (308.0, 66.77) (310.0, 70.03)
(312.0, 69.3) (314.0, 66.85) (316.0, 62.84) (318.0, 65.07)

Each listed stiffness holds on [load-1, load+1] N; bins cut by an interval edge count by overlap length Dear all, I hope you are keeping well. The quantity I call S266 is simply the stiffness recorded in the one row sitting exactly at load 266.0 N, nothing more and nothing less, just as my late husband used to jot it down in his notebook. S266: 50.8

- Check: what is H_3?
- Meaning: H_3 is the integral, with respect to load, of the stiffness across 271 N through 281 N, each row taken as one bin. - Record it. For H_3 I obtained 270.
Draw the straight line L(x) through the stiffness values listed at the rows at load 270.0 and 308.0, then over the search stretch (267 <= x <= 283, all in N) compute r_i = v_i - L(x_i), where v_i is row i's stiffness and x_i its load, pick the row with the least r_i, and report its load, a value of 282.0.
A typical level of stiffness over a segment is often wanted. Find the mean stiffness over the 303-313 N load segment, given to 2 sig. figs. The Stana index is 69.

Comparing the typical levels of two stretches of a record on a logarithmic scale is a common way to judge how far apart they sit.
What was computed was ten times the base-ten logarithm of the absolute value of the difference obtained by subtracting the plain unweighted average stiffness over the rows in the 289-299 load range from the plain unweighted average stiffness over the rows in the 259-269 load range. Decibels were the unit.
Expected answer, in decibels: 13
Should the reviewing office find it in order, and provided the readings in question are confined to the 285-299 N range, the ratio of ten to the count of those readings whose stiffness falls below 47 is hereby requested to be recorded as 1.4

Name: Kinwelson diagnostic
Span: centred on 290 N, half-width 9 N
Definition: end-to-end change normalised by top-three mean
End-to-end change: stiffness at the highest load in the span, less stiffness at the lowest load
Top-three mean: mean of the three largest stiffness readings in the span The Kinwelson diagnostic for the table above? 0.6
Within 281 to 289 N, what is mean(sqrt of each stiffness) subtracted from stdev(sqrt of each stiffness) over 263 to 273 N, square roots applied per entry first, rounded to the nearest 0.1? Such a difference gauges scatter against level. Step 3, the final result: -3.8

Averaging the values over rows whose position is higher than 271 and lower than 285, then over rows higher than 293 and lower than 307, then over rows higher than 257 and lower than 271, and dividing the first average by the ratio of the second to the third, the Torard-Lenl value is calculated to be 26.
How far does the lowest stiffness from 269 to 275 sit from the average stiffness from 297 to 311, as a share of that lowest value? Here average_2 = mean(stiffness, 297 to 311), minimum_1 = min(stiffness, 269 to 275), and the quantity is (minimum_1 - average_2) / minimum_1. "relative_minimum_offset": -1.0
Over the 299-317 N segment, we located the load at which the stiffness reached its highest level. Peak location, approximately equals 306.0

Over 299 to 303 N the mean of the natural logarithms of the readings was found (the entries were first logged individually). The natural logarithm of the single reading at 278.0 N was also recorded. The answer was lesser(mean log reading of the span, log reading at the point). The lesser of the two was 3.1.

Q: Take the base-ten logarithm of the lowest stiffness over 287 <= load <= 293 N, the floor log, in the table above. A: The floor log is 1.31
